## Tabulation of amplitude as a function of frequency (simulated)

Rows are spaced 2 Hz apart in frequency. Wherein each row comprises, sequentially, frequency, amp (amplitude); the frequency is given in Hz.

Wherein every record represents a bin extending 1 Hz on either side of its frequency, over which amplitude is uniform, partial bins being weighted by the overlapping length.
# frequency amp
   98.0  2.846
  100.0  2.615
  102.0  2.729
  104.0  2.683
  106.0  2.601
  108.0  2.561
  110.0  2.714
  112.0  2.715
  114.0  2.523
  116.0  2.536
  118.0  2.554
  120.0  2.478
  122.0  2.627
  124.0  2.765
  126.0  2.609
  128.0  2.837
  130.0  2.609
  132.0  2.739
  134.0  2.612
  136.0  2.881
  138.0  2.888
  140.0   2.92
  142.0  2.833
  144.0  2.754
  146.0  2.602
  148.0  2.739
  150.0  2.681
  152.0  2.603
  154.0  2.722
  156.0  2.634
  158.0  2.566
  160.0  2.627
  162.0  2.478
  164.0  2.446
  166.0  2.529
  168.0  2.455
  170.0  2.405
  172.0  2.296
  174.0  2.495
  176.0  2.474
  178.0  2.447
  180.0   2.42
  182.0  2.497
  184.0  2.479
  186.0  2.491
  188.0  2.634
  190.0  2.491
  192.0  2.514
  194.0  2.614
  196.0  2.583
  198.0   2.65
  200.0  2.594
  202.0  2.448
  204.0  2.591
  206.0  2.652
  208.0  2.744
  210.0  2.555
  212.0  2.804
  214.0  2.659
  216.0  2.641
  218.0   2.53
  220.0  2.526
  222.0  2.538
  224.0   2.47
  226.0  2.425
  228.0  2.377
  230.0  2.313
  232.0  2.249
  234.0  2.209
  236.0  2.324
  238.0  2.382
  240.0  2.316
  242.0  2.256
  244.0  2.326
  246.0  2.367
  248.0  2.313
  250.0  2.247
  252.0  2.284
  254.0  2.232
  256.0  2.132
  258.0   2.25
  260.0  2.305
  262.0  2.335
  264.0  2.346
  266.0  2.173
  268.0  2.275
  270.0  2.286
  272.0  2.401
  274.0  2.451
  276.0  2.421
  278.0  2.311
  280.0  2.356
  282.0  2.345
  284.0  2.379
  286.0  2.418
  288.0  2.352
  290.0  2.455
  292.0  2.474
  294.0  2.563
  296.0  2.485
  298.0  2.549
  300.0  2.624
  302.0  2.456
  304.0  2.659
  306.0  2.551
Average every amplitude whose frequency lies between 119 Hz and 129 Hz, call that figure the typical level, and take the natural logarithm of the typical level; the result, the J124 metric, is 0.98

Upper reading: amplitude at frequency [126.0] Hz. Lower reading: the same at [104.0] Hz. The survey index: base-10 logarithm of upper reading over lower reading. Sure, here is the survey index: -0.012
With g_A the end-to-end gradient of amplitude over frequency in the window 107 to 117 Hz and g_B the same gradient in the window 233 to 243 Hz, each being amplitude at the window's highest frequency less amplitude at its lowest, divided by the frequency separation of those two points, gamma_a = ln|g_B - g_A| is -4.7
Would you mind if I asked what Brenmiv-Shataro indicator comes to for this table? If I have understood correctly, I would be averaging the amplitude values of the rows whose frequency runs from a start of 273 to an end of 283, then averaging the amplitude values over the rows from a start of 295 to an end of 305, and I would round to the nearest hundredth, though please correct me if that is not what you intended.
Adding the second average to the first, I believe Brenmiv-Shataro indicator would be 4.93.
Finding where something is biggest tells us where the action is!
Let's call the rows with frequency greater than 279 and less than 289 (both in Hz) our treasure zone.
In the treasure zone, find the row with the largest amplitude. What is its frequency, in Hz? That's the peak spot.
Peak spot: 286.0 Hz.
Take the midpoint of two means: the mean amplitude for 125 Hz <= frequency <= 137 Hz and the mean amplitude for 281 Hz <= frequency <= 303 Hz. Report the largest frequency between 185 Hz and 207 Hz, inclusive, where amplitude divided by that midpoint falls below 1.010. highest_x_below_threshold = 204.0 Hz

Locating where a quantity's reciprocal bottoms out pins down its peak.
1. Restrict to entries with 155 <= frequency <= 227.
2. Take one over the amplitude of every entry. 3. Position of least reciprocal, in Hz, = 212.0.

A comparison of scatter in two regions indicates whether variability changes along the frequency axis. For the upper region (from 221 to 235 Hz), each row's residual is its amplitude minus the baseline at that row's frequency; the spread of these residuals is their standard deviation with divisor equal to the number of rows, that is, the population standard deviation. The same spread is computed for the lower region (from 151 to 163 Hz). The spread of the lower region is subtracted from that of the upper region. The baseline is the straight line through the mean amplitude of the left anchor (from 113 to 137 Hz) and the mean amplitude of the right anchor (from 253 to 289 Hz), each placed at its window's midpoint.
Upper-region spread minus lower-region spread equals 0.032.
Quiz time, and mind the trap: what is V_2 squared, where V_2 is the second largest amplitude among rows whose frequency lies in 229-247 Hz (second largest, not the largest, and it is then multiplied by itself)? 5.6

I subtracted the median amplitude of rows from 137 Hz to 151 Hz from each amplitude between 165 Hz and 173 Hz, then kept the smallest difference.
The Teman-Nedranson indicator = -0.46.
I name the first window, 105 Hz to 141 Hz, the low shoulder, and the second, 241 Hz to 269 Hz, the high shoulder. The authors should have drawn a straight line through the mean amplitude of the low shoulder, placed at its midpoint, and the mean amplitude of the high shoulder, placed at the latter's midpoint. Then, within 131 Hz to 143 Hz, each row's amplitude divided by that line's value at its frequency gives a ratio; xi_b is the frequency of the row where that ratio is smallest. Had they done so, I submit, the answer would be 134.0 Hz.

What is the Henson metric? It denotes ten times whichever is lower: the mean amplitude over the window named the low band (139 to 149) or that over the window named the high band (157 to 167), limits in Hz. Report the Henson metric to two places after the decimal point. 25.29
